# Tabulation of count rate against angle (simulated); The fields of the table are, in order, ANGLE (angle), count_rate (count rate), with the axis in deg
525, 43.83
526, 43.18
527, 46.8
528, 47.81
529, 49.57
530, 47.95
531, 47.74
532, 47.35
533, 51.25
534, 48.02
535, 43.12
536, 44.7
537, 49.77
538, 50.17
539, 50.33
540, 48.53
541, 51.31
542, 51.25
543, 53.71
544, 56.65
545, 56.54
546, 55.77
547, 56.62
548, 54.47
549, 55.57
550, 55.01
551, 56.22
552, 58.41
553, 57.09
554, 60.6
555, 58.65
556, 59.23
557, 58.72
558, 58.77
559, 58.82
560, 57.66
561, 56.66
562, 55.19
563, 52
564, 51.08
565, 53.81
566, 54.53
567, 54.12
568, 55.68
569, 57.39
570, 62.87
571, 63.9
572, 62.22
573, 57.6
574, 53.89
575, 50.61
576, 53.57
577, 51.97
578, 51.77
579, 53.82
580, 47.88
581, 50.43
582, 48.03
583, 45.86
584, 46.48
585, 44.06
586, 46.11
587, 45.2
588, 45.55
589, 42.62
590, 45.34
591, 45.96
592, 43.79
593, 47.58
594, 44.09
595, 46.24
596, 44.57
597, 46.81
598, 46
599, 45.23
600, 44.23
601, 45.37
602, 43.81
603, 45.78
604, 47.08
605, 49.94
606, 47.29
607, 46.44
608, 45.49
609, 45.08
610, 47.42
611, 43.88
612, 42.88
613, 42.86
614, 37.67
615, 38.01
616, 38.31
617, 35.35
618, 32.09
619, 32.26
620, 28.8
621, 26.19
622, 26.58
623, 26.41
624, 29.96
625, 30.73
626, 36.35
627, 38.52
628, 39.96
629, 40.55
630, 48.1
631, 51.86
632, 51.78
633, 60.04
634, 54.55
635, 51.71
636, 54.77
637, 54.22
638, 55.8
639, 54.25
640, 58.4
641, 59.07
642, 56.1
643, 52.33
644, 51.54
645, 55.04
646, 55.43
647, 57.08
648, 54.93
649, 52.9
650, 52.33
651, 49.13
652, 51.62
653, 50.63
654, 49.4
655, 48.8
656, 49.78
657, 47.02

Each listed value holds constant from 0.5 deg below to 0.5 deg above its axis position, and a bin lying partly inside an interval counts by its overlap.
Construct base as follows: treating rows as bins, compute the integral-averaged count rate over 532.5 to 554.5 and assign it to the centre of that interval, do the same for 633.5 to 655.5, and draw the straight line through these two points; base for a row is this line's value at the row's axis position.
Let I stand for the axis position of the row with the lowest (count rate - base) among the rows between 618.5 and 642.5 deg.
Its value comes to 621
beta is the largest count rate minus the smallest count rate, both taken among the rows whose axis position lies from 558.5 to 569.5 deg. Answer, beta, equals 8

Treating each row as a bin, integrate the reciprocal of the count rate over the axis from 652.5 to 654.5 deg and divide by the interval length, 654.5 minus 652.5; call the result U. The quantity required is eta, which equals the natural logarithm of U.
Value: -3.91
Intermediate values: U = 0.020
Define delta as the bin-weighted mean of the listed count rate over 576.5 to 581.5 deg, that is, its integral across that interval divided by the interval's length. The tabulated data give 51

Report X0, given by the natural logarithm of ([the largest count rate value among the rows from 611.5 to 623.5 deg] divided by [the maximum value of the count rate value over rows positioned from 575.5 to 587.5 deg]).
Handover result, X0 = -0.23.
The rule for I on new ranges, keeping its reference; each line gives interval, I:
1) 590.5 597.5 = 592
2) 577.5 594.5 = 589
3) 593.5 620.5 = 620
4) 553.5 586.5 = 585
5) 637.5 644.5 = 644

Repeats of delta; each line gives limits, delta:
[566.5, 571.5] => 59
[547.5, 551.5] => 55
